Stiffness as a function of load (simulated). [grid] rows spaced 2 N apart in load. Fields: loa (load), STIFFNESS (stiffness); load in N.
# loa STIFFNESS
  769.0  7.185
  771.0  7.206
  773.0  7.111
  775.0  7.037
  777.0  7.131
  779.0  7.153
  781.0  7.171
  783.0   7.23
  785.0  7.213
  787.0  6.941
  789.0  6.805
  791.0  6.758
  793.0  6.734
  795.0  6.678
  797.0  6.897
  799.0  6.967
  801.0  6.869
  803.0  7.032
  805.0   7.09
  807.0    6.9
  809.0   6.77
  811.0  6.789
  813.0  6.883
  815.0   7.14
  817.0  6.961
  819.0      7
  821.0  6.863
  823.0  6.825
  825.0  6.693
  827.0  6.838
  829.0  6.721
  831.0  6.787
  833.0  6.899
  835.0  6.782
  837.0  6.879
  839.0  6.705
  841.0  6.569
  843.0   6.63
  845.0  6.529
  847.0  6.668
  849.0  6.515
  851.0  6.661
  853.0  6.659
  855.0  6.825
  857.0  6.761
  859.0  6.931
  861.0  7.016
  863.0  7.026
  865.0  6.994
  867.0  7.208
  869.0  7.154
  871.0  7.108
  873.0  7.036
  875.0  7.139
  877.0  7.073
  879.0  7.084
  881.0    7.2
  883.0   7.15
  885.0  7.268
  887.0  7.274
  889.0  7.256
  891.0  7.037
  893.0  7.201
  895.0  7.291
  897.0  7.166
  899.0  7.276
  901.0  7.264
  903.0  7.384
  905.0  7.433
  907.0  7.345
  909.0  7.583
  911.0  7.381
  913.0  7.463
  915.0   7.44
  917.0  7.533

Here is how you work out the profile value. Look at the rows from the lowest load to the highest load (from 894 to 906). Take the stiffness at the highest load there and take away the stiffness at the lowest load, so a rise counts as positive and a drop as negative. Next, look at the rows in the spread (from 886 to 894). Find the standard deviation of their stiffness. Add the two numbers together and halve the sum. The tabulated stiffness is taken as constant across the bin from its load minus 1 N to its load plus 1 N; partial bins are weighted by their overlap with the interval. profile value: 0.12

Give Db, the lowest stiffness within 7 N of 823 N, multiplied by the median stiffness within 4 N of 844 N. 44.2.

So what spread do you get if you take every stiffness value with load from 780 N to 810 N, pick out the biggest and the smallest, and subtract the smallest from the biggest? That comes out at 0.55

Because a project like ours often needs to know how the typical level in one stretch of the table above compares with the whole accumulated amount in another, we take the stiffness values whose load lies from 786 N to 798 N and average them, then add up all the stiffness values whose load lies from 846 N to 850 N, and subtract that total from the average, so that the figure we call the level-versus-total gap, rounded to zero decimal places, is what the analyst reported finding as -6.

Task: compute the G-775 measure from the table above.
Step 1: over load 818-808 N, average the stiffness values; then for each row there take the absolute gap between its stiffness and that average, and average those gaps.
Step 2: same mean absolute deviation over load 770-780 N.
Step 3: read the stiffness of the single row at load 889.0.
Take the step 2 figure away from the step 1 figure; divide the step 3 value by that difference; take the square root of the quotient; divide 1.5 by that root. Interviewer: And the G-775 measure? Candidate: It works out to 0.148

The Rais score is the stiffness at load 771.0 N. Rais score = 7.206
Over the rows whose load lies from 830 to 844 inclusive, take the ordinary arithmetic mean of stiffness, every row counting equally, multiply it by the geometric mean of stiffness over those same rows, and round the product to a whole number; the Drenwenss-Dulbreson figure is 46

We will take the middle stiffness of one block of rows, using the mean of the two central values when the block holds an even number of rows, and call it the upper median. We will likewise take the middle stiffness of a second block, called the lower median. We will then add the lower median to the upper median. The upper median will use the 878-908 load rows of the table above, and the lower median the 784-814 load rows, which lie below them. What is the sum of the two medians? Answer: 14.1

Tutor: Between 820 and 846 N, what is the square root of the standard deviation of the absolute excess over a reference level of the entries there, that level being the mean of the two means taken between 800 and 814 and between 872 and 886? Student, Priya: 0.34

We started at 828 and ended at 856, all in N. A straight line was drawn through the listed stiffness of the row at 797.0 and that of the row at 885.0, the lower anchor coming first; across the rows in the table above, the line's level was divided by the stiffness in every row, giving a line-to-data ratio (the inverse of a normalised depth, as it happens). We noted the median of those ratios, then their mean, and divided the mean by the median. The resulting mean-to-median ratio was 0.997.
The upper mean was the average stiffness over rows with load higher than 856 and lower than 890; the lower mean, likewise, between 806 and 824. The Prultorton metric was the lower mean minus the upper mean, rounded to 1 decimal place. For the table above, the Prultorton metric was -0.2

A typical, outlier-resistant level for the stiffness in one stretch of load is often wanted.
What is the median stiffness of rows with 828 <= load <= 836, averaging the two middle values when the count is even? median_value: 6.8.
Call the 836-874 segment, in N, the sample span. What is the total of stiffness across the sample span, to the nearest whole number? 130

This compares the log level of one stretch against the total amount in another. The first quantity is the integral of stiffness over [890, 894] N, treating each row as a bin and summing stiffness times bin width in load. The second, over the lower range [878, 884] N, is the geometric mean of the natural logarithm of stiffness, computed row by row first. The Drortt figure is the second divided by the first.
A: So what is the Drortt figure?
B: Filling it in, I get 0.069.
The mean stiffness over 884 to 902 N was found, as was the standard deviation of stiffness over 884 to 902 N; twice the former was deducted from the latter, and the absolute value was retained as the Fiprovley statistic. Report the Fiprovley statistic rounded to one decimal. 14.4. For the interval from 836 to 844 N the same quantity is 13.3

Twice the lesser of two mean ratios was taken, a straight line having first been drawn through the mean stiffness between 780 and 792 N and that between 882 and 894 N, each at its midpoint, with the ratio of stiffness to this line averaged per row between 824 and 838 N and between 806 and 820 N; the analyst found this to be 1.92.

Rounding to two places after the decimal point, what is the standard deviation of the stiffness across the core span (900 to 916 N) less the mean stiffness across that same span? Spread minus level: -7.32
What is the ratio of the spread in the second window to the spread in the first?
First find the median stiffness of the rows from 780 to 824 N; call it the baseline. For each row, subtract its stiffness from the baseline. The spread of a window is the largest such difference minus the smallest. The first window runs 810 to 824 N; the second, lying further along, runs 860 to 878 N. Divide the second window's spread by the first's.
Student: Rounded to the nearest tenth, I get 0.6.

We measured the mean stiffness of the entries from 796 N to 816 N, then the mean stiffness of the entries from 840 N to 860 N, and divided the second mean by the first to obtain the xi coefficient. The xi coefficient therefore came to 0.96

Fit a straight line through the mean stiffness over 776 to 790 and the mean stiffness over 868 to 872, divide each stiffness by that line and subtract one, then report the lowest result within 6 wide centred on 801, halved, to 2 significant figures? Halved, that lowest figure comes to -0.016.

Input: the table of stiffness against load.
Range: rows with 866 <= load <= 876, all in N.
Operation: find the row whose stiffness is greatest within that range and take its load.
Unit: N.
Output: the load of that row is 867.0 N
